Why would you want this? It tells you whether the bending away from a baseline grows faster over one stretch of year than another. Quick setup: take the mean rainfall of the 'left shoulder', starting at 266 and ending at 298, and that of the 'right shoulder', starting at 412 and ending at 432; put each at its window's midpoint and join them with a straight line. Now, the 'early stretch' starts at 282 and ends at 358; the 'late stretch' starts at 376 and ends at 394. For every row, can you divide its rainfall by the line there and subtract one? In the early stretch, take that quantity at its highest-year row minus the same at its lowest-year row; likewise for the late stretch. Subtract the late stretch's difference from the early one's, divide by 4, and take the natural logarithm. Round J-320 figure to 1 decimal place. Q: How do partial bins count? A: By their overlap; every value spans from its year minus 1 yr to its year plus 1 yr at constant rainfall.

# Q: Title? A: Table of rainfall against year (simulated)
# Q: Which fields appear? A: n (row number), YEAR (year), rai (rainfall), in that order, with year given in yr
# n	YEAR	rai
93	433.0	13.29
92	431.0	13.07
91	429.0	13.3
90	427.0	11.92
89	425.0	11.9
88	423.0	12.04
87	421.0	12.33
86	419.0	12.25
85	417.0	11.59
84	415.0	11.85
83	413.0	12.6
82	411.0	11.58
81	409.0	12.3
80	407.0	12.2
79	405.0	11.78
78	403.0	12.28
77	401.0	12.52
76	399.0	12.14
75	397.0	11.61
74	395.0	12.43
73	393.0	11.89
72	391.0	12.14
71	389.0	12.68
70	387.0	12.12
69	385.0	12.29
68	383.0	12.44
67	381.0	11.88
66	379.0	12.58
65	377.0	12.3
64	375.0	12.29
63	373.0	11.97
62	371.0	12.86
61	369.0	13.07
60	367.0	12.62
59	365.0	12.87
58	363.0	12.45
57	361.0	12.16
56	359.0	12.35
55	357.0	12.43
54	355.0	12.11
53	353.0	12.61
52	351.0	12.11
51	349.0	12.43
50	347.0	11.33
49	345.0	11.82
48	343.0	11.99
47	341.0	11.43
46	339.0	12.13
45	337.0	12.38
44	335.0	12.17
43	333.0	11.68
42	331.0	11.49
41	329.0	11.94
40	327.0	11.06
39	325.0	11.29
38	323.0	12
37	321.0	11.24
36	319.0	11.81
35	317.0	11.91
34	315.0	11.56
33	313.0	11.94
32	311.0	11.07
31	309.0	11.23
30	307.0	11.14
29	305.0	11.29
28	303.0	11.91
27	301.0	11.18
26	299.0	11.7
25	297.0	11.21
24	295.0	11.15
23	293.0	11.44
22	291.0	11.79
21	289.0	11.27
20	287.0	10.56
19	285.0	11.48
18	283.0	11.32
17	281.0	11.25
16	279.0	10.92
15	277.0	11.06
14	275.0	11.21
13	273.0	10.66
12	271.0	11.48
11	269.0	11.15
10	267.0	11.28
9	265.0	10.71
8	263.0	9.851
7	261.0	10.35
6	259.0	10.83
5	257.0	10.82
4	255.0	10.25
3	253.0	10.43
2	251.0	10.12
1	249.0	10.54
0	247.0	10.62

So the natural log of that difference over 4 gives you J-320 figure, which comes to -3.8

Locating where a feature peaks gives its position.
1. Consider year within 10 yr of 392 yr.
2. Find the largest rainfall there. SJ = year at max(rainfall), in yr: 389.0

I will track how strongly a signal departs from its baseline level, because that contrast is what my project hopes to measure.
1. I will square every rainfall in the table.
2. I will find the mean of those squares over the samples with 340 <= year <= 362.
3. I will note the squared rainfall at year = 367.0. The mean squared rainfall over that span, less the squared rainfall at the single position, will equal -13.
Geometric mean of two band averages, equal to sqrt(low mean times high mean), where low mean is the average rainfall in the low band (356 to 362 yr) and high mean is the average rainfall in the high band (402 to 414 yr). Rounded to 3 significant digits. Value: 12.2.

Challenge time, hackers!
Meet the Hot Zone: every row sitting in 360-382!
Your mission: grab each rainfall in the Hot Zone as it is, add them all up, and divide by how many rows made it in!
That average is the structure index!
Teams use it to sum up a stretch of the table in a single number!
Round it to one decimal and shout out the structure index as 12.5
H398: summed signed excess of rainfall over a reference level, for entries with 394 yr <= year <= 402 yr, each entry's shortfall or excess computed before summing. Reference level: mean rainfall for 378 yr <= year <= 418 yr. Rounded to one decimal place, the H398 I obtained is 0.1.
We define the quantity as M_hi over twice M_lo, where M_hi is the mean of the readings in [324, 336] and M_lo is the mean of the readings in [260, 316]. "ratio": 0.52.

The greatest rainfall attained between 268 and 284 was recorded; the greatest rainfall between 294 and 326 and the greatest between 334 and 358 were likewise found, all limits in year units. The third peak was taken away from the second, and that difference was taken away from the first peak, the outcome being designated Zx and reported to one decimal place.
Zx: 12.1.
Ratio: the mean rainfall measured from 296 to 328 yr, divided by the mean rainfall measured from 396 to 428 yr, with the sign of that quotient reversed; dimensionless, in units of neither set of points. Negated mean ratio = -0.95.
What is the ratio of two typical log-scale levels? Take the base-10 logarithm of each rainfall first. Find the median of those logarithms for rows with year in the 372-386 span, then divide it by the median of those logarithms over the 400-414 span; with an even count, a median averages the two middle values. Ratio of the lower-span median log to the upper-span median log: 1.00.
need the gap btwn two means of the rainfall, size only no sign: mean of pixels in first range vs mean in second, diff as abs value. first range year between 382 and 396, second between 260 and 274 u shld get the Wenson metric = 1.5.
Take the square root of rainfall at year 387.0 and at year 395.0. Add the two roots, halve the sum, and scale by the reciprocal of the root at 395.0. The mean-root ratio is 0.99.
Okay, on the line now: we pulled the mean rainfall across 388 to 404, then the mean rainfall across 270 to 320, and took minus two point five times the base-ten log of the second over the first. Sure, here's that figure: 0.080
